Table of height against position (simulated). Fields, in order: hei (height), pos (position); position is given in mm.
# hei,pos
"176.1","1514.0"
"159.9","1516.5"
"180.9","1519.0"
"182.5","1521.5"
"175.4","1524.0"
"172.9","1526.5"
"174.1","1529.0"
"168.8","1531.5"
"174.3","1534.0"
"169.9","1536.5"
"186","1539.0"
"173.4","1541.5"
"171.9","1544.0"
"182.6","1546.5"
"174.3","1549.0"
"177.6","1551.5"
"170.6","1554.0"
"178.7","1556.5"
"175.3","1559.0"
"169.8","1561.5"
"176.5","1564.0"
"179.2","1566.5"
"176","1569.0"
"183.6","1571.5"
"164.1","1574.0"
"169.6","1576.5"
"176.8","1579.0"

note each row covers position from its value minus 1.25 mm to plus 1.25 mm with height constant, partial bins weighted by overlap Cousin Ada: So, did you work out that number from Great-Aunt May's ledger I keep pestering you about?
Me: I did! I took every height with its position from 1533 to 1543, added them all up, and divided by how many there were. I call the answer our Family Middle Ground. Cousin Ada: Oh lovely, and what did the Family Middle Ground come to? 176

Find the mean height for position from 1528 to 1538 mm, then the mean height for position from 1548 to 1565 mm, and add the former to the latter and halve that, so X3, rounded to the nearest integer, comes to 173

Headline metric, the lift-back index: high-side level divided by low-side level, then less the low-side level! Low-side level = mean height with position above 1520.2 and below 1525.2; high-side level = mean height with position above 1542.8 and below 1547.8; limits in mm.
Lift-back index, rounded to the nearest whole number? -178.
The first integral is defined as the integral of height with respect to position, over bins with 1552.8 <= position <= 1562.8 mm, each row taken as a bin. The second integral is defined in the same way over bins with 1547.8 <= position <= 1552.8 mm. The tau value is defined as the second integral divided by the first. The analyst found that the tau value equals 0.5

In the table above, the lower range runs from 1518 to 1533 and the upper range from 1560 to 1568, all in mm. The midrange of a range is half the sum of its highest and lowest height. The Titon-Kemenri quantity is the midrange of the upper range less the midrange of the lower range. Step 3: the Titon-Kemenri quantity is -1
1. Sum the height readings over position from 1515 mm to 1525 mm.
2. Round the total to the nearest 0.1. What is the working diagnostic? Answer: 698.7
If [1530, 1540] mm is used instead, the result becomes 699.0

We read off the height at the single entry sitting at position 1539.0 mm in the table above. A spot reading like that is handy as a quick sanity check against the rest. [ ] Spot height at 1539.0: 186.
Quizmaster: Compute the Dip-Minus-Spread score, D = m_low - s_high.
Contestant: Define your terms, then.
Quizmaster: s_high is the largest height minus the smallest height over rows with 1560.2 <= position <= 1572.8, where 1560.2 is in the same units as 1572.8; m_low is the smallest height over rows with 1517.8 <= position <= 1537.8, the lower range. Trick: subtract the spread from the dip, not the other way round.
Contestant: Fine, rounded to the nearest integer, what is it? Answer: 155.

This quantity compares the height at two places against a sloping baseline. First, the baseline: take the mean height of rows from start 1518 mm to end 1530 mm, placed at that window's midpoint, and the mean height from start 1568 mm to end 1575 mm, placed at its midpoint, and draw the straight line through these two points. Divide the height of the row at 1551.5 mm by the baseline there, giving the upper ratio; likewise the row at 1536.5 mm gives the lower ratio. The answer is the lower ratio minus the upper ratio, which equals -0.048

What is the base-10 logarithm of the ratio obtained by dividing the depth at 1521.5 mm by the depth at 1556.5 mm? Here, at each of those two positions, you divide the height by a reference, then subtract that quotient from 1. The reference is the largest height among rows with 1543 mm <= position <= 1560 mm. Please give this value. -1.6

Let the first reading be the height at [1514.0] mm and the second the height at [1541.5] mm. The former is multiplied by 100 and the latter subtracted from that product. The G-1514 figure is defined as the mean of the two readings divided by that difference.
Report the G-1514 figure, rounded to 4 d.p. 0.0100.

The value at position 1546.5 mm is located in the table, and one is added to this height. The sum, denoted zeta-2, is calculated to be 184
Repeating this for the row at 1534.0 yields 175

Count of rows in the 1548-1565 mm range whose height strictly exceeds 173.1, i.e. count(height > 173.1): 5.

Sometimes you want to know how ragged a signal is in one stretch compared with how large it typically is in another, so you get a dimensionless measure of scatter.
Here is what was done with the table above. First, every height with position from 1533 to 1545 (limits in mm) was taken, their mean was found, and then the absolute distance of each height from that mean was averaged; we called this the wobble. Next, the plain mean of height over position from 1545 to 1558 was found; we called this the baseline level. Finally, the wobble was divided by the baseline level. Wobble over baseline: 0.025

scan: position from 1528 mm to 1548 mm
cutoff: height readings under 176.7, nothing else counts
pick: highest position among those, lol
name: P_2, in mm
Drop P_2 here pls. 1544.0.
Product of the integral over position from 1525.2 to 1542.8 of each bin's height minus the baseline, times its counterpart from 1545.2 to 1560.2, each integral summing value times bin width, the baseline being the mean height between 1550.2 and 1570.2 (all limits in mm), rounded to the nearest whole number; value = -349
